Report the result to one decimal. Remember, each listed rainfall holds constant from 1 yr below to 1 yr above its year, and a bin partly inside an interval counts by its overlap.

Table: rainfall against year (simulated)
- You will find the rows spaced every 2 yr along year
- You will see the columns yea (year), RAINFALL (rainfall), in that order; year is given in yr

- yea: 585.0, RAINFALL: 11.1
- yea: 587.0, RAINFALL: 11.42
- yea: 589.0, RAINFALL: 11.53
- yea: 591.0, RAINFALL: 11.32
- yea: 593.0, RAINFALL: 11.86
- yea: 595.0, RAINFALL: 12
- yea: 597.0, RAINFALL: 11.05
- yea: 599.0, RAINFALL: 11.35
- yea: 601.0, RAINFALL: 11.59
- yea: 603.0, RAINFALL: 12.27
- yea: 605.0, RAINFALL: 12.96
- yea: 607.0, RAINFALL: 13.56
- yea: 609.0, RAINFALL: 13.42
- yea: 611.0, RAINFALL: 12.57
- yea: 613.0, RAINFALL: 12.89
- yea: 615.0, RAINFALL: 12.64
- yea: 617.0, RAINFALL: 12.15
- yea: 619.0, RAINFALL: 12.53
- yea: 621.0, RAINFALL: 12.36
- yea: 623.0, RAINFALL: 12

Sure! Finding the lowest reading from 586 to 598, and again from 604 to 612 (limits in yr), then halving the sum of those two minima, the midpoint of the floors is 11.8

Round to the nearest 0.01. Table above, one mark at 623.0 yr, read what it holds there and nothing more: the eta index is 12.00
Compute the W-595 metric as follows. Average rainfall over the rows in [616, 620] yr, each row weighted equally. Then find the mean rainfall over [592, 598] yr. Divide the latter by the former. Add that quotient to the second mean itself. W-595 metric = 12.6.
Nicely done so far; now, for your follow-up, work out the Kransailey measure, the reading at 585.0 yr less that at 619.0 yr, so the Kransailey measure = -1.43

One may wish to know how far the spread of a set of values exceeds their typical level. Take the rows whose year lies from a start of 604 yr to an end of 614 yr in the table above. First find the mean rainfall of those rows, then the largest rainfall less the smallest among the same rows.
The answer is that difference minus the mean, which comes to -12.1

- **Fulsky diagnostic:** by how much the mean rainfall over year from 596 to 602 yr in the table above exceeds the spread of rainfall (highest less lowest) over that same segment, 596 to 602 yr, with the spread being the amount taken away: 10.8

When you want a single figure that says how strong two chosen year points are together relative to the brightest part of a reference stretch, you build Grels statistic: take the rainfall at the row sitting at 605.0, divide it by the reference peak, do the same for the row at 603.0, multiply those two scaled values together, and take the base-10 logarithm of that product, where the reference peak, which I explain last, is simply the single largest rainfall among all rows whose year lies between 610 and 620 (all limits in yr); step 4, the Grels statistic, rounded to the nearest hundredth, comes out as -0.02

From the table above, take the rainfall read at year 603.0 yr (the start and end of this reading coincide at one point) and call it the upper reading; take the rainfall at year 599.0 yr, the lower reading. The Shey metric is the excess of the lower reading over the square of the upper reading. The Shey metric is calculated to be -139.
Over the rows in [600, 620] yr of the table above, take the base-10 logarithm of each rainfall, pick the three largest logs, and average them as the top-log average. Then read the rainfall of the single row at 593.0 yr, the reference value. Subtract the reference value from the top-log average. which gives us -10.7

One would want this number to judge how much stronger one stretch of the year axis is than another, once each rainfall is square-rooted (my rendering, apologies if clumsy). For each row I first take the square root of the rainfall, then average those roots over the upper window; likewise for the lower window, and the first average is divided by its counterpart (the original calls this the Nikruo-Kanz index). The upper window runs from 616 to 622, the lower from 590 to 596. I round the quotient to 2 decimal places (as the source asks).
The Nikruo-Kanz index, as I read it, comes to 1.03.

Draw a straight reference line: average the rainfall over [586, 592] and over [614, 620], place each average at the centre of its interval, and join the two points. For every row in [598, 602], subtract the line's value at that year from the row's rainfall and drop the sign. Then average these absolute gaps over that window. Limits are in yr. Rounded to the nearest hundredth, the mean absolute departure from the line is 0.35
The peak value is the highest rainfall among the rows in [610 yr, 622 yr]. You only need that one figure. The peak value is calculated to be 12.89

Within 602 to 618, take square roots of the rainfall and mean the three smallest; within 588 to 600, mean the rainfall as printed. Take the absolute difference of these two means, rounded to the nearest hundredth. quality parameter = 8.01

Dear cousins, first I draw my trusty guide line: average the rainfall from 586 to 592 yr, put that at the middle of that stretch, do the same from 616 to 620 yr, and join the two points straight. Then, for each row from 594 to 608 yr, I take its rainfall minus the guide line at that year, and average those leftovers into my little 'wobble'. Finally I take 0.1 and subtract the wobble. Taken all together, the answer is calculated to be -0.21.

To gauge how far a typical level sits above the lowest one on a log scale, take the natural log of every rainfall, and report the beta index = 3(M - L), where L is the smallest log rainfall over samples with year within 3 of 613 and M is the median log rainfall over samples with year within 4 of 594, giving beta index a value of -0.24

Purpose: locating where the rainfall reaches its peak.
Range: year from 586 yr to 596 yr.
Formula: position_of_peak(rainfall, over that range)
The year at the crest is 595.0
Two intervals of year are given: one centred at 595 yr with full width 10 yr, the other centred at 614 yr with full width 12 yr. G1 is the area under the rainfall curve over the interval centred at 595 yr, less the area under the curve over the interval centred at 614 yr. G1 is -37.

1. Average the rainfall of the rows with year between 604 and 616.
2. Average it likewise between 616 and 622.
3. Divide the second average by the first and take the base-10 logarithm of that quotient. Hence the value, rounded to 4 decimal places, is -0.0226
